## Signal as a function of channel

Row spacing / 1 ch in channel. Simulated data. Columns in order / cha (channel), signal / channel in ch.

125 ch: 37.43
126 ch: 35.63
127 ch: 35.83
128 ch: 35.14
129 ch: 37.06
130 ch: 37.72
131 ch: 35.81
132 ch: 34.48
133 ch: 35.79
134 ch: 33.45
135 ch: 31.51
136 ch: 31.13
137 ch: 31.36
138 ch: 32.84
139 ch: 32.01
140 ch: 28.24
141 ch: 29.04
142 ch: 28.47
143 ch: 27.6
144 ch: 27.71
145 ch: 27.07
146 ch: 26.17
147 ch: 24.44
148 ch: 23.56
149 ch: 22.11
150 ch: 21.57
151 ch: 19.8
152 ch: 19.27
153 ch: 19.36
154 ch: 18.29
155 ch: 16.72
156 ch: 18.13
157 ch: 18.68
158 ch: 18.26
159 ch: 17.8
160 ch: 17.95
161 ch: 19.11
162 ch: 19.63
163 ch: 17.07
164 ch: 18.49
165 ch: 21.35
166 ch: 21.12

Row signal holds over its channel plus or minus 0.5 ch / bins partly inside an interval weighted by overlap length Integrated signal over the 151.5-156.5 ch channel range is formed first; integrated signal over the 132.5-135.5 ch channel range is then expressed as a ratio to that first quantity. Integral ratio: 1.1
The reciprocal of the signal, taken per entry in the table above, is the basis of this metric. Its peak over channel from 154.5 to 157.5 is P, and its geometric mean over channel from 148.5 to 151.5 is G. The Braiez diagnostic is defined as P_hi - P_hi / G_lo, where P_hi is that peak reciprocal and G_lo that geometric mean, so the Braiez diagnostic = -1.2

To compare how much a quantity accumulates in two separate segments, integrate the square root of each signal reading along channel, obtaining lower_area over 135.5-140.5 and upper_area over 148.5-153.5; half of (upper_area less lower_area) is -2.6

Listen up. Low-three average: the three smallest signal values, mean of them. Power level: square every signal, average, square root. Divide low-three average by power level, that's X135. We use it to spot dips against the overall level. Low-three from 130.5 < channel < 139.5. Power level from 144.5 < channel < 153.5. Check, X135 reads 1.38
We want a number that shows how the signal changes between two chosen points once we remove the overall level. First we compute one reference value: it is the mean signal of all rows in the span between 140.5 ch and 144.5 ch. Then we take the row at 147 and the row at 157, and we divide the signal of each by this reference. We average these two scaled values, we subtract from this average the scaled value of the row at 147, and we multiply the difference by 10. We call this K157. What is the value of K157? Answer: -1.0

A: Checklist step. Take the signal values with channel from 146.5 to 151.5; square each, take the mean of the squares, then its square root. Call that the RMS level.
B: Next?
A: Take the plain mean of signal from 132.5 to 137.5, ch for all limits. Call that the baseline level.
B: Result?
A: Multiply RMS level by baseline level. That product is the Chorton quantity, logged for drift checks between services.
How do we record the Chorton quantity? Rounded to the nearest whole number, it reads 730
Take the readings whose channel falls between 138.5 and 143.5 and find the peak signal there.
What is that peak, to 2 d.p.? 32.01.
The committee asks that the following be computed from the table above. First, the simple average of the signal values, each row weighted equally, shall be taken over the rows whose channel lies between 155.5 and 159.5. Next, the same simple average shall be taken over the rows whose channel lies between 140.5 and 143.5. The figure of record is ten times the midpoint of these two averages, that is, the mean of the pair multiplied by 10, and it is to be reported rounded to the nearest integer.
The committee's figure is 233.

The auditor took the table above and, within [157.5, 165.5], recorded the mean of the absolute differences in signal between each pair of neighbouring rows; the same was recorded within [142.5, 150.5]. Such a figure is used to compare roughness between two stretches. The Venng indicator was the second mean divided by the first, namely 0.7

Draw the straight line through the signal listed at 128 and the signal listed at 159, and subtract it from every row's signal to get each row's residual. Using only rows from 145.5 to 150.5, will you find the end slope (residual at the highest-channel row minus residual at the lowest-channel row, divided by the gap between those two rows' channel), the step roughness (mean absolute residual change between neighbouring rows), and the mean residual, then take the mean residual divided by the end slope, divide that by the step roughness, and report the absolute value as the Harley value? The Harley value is 1.1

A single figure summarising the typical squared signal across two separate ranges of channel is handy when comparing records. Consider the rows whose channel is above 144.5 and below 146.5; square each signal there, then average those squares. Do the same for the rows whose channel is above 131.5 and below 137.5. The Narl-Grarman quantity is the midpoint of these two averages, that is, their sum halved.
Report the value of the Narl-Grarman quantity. 899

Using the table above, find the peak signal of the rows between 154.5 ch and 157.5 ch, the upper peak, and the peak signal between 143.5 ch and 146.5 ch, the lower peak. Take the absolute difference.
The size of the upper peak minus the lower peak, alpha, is 9.0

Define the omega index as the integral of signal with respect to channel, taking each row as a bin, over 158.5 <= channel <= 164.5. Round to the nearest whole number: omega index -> 110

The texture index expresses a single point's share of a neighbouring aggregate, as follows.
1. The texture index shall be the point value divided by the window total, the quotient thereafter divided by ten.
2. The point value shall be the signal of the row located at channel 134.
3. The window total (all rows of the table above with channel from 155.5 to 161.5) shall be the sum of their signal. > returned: 0.030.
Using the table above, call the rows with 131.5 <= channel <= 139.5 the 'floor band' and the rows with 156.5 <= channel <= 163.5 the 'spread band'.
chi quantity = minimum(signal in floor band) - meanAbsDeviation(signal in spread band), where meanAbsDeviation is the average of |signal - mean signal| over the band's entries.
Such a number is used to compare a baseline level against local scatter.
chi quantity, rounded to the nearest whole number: 30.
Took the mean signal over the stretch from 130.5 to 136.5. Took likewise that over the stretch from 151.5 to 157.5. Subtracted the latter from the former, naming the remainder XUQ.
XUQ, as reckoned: 15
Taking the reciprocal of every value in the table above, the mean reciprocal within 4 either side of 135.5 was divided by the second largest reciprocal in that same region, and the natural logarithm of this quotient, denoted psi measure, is -0.0434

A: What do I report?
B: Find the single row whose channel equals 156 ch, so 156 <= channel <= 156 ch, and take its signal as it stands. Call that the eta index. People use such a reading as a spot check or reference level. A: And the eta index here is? 18.13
